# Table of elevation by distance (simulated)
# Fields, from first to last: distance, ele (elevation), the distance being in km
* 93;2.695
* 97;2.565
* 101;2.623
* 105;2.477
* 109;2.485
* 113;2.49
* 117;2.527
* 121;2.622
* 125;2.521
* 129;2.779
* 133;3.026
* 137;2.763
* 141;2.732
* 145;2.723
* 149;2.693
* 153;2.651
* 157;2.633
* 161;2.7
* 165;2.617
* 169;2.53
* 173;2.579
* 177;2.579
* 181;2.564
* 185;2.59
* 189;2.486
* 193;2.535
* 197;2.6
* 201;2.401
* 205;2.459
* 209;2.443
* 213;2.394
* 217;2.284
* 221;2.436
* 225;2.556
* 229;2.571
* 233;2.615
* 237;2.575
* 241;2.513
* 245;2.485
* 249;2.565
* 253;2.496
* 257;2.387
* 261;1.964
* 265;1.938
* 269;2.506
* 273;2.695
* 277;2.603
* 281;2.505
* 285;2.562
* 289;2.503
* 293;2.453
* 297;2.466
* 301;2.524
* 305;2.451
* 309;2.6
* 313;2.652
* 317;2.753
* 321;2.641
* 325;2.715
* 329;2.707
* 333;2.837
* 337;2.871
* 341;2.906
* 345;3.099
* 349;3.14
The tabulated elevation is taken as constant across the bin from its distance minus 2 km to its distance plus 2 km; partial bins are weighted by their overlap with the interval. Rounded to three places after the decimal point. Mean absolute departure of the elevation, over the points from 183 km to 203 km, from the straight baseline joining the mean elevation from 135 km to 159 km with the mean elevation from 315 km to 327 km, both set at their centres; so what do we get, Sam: 0.178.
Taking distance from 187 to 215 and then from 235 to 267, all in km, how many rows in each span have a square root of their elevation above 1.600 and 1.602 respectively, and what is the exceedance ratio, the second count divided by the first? 1.00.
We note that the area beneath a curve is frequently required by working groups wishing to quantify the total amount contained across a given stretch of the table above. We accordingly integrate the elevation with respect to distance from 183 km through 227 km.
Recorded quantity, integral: 109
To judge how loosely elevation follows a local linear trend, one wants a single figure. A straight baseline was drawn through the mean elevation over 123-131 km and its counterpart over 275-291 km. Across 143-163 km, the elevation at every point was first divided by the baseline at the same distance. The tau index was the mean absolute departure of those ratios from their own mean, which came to 0.011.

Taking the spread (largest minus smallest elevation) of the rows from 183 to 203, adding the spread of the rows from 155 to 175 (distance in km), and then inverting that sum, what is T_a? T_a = 2.7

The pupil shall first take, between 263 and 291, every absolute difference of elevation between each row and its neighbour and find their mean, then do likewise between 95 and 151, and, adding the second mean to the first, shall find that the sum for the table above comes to 0.28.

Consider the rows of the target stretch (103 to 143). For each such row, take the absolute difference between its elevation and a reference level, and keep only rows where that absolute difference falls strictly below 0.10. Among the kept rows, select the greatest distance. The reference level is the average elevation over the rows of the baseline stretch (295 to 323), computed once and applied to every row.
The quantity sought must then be 125 km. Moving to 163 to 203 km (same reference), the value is 197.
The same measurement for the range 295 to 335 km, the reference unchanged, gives 321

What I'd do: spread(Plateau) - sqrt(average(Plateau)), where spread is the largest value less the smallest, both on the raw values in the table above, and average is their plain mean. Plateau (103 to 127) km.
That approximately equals -1.44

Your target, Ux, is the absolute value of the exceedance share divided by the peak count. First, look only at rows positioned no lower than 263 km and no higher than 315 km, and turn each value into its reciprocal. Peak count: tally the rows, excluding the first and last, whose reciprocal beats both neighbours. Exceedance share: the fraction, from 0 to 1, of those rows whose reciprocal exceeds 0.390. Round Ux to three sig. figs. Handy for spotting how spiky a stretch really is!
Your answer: 0.231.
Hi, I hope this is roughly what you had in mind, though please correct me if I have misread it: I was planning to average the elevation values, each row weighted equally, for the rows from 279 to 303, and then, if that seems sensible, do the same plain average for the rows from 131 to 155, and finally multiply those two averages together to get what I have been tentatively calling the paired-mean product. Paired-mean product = 6.92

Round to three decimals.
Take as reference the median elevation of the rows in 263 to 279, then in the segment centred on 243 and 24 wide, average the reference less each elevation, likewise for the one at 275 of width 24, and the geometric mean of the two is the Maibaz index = 0.034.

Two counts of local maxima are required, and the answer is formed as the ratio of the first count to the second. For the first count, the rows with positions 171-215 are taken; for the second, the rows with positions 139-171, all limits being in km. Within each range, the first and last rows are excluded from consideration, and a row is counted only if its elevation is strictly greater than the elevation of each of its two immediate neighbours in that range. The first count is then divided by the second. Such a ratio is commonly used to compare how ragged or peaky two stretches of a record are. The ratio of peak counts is 3.0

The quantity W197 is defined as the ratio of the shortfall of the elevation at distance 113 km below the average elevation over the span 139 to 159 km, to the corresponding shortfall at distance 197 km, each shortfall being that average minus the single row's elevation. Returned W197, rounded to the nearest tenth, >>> 2.3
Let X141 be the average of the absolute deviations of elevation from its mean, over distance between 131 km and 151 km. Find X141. 0.10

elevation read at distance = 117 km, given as 2.527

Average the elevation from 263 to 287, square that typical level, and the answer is 6.09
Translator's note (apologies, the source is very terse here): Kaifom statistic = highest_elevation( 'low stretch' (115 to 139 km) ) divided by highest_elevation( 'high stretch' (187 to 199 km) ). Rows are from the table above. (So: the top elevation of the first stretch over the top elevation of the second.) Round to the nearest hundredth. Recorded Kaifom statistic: 1.16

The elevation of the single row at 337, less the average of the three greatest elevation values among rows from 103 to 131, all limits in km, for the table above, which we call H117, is 0.23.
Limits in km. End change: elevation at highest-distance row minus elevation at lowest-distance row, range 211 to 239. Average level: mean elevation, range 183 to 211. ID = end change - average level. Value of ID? -2.32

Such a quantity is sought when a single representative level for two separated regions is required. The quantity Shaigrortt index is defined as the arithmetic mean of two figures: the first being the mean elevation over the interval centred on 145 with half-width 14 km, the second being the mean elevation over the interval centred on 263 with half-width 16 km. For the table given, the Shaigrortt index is 2.57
